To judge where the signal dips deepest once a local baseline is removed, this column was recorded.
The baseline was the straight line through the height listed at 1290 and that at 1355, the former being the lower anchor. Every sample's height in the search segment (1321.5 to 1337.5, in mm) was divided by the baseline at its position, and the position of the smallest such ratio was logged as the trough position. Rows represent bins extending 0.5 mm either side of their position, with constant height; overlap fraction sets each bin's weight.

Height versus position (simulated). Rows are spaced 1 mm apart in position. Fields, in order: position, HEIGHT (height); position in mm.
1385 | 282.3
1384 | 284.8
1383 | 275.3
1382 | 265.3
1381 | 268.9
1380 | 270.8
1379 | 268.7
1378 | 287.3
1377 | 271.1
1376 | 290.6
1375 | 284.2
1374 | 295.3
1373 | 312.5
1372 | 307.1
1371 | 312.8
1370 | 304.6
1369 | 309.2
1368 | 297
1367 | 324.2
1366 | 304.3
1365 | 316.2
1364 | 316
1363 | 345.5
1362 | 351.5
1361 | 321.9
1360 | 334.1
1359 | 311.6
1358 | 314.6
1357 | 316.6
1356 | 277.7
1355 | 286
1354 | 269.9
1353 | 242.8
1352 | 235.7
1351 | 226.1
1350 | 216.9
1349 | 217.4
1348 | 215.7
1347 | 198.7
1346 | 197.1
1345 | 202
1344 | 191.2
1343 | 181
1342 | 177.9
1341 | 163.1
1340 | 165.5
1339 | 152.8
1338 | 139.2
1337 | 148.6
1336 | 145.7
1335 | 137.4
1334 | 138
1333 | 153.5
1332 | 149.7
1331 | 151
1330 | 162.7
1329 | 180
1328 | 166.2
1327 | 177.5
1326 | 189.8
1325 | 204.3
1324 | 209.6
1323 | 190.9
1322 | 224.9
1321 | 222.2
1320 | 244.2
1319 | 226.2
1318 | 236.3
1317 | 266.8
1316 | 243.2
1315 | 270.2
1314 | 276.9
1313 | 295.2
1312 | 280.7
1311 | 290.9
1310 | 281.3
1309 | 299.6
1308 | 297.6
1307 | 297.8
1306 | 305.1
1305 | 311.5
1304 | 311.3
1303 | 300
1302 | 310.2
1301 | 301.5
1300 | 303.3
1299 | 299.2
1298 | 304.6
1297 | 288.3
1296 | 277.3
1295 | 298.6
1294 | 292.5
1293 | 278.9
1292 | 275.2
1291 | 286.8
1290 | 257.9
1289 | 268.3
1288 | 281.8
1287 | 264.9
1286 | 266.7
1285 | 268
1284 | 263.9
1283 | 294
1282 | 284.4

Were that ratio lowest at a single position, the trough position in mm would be 1335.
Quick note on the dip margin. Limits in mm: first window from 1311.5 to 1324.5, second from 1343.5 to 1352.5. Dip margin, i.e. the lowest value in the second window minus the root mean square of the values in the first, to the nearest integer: -56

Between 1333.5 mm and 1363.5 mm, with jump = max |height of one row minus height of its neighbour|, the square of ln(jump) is 13.4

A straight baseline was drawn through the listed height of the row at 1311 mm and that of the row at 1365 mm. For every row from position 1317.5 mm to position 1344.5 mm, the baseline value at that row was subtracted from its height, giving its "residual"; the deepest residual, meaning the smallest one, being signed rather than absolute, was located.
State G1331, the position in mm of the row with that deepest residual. 1335 mm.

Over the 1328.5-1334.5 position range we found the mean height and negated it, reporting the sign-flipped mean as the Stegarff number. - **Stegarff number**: -156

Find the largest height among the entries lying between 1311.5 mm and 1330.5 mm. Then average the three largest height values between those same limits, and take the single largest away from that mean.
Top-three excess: -11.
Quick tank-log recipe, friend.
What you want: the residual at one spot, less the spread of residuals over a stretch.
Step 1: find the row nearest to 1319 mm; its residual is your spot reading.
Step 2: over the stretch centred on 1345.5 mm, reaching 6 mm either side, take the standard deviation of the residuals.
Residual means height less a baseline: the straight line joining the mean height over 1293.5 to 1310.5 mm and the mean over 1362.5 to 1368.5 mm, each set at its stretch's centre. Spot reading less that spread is -97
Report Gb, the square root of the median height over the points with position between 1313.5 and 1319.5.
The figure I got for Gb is 16.0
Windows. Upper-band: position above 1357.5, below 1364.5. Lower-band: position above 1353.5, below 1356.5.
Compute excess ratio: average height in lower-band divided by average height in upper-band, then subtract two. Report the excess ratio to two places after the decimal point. -1.15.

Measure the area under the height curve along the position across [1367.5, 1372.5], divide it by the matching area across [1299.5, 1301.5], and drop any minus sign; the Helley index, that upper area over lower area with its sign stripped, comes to 2.5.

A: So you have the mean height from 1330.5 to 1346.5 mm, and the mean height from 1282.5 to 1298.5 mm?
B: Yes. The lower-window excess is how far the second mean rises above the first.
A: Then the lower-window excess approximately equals 117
